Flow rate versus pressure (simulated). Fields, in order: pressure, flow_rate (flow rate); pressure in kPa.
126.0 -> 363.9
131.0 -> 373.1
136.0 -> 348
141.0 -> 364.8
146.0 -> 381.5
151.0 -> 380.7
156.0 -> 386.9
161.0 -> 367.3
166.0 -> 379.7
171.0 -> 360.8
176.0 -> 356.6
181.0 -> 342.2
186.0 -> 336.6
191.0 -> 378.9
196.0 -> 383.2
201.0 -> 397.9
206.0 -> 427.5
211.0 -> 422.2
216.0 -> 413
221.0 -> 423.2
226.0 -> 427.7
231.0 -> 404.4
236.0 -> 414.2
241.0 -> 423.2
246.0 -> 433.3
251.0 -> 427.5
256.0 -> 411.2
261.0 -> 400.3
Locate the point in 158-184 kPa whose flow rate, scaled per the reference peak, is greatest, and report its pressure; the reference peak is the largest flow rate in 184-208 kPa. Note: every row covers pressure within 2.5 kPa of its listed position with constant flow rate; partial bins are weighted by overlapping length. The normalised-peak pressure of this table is 166.0 kPa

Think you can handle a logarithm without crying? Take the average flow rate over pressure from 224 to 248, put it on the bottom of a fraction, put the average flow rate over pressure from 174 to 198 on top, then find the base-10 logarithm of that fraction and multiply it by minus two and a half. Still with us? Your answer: 0.17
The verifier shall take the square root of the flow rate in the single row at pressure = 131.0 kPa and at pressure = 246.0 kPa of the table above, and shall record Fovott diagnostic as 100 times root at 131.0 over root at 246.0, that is 93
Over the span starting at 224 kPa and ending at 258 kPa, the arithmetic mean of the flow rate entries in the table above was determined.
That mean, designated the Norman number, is 420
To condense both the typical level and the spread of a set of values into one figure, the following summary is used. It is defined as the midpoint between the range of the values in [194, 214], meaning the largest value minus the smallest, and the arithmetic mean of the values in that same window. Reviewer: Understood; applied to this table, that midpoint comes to 226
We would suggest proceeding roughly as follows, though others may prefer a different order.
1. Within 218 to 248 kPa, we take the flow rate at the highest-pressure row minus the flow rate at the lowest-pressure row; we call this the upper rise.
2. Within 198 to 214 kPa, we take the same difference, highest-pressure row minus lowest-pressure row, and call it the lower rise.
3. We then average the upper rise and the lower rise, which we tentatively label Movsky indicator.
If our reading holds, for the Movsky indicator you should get 17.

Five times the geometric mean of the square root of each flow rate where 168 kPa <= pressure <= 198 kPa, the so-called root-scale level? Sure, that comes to 95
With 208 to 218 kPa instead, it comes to 102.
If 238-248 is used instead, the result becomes 103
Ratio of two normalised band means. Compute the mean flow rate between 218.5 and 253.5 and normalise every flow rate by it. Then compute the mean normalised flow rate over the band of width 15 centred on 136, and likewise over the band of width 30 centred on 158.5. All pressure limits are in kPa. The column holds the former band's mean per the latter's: 0.962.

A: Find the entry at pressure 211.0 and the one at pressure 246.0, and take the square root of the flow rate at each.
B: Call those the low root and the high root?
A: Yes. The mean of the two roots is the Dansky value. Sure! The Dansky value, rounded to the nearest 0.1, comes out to 20.7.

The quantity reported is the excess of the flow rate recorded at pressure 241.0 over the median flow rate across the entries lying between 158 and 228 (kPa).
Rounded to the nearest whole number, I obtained 42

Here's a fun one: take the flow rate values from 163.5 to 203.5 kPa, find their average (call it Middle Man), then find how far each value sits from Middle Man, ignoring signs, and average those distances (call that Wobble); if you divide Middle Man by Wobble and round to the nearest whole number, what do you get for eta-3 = 20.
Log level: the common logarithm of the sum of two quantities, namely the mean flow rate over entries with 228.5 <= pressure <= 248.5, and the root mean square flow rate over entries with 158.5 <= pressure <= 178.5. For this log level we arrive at 2.89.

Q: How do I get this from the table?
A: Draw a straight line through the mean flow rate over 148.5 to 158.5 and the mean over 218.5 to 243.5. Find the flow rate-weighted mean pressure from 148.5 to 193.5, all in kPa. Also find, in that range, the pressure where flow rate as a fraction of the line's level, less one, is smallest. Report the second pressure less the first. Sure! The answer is 15.4 kPa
